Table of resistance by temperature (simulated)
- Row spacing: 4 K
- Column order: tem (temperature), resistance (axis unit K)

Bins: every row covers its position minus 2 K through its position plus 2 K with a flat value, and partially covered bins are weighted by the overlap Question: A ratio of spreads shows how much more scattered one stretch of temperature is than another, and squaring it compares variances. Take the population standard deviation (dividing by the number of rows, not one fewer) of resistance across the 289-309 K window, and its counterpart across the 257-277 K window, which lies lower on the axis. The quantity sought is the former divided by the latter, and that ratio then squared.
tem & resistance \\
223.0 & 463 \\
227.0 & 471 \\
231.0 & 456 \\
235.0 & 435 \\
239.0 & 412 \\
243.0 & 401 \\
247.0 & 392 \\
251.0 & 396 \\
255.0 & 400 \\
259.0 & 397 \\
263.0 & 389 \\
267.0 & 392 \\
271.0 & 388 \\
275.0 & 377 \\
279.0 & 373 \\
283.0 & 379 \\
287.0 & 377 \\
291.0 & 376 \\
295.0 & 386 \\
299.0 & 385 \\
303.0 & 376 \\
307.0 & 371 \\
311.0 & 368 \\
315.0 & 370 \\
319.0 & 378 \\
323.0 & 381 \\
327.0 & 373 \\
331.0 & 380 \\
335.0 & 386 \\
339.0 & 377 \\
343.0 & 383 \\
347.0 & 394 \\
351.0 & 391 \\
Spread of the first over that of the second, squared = 0.8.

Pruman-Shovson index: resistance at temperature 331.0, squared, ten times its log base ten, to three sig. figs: 51.6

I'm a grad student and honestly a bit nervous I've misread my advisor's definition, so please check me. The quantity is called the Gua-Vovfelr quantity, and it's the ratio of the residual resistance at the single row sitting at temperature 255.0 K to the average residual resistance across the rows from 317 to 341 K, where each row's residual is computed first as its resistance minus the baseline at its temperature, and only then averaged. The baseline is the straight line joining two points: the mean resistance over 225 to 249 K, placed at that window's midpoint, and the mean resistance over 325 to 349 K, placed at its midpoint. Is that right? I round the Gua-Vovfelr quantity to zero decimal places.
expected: 3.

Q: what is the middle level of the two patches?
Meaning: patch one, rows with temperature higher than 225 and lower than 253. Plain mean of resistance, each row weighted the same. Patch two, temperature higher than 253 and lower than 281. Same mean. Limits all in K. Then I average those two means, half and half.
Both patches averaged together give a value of 406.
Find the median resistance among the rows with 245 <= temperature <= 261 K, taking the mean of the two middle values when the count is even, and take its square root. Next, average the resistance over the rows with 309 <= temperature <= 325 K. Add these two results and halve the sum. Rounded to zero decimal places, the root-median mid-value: 197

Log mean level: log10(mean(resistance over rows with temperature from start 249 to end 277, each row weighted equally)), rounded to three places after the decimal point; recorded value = 2.592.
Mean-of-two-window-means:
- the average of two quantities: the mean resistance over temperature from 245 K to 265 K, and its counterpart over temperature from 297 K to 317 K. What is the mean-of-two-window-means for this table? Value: 384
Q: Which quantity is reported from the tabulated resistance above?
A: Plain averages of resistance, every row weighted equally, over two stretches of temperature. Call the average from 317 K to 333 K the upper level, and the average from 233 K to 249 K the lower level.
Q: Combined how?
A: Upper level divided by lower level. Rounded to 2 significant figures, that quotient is 0.92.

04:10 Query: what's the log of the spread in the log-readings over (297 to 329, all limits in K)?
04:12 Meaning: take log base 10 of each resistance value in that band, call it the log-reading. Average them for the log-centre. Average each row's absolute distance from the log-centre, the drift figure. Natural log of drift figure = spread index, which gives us -5.20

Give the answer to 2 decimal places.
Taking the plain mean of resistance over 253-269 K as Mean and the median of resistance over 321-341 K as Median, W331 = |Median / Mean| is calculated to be 0.96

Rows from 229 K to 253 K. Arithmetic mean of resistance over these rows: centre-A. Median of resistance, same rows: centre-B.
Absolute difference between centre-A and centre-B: 8.8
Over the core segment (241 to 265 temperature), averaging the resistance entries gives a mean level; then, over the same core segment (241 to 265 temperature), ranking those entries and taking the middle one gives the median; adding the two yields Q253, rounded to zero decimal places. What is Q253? 792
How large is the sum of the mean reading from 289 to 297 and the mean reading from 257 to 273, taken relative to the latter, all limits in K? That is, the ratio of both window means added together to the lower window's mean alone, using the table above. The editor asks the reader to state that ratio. 1.973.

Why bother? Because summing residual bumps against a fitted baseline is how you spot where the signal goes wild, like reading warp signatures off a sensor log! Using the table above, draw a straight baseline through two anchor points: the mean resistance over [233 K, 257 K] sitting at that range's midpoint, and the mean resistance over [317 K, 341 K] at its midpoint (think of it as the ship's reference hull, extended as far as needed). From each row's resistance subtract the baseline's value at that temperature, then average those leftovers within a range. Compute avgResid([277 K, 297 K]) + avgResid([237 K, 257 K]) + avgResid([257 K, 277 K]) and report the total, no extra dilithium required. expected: -29.9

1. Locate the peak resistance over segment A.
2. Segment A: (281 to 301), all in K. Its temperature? 295.0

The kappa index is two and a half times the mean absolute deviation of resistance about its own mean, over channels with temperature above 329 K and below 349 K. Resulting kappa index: 12.0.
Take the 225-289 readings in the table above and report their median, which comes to 394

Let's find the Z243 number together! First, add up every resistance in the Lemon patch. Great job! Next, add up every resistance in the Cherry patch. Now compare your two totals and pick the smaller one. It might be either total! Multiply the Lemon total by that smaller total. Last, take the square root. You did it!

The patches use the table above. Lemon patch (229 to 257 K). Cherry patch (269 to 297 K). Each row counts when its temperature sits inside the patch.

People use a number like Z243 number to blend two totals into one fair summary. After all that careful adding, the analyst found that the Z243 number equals 2771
